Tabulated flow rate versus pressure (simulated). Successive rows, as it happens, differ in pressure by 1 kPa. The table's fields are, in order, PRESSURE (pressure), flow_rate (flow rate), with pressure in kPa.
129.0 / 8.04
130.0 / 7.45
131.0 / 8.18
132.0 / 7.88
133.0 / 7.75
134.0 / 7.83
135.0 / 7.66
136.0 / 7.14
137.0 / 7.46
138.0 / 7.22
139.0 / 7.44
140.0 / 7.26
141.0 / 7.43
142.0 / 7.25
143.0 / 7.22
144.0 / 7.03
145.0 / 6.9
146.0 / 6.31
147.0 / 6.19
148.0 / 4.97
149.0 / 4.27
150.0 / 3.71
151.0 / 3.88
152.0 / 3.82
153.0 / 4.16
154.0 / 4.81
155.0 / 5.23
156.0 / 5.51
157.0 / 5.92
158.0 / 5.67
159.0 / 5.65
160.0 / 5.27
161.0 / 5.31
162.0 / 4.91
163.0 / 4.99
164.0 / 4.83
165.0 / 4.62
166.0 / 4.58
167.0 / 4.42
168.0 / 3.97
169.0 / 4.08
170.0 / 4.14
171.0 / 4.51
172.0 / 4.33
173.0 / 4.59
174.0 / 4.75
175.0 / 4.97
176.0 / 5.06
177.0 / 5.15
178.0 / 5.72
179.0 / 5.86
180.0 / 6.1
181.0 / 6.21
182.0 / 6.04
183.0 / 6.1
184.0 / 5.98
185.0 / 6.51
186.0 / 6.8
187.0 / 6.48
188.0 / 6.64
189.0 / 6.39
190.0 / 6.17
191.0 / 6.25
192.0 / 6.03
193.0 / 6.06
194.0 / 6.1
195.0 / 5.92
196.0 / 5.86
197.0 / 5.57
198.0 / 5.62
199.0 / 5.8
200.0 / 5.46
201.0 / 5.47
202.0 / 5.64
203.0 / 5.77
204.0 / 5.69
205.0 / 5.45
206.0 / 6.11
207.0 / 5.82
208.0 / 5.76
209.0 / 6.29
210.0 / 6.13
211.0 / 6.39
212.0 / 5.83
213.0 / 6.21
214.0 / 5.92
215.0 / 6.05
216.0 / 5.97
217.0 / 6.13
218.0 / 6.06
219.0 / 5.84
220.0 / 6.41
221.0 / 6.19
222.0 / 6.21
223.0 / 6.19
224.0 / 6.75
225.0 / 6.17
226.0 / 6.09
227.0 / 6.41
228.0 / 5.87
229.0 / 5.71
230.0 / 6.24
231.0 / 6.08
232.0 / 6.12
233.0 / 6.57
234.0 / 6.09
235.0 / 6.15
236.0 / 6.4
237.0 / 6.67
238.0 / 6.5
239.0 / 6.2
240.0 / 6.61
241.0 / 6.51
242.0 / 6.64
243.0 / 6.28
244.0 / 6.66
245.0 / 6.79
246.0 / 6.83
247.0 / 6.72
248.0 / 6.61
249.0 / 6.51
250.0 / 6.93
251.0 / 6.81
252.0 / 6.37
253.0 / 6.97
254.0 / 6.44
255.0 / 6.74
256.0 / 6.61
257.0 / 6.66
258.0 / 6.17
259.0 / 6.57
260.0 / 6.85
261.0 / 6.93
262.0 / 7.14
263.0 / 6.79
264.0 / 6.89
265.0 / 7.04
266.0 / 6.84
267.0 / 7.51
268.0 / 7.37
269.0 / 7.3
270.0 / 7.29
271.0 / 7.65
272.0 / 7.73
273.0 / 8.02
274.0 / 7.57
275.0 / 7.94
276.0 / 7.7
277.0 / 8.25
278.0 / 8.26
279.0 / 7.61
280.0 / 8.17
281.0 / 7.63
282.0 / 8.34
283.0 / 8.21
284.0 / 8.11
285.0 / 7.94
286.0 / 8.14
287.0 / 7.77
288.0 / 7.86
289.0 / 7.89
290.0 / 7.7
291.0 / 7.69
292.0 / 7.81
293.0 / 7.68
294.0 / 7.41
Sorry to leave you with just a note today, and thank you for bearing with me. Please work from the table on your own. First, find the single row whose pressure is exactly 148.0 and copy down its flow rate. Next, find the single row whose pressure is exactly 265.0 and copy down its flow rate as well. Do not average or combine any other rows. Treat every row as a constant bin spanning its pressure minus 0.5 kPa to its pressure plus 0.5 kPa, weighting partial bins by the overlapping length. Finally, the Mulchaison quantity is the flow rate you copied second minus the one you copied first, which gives 2.1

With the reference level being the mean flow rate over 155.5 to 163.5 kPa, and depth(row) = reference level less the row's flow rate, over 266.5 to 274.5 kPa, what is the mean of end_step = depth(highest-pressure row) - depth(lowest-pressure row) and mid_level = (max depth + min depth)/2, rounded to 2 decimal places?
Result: -1.16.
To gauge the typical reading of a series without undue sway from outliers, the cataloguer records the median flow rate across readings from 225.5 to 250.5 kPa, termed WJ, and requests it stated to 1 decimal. 6.5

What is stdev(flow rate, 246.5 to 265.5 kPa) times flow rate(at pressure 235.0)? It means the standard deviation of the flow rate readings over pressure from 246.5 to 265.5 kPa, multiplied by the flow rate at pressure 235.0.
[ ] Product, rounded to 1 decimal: 1.5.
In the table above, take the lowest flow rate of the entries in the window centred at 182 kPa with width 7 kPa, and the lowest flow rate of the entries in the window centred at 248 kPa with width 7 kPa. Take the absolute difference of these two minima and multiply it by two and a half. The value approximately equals 1.6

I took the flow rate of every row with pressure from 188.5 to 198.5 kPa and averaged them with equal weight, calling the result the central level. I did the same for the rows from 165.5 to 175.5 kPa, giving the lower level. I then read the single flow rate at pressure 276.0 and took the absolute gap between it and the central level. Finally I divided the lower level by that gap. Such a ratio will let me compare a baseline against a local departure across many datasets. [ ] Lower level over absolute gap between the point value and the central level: 2.6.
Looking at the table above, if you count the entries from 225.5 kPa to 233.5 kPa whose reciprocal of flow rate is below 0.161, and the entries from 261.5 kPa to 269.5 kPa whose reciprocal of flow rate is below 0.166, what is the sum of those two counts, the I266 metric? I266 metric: 11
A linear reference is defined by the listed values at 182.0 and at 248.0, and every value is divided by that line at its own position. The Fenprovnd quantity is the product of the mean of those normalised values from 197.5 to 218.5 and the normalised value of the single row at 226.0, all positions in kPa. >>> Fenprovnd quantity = 0.89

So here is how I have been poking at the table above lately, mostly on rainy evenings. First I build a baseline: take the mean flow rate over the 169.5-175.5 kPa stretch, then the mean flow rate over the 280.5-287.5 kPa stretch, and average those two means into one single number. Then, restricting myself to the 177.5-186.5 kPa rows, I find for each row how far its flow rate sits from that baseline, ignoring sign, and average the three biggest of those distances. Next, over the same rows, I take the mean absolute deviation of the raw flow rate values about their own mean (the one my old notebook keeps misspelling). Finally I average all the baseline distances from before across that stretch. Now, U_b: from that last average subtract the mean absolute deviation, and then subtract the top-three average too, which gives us -0.439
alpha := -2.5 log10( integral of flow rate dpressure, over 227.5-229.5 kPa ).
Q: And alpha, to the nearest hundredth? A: -2.66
